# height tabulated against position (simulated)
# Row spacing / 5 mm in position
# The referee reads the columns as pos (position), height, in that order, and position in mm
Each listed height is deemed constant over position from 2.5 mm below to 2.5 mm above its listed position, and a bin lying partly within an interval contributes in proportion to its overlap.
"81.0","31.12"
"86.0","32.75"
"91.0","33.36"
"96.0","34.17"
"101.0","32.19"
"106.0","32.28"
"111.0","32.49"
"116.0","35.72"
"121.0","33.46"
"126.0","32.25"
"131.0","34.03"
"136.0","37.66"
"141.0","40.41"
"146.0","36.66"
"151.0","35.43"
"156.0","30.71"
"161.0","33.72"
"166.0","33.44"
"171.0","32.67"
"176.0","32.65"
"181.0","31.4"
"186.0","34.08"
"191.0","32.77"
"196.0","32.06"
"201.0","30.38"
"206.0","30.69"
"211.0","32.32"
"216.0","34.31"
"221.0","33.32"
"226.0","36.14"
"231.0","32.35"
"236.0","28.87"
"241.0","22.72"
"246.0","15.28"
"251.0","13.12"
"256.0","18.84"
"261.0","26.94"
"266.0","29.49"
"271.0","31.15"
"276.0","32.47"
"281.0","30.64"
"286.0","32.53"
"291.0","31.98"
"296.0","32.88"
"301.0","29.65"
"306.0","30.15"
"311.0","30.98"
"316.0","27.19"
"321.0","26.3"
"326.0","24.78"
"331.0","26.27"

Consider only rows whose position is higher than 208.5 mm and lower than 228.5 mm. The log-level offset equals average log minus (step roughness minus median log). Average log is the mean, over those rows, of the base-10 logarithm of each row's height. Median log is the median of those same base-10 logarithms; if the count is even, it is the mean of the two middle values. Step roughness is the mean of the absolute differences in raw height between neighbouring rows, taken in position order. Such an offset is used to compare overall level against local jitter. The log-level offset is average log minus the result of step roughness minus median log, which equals 1.1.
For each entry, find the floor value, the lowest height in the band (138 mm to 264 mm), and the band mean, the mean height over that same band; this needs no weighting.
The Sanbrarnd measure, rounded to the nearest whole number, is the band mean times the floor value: 400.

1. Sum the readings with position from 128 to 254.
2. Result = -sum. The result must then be -787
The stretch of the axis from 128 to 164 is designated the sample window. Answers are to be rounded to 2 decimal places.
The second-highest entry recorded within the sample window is 37.66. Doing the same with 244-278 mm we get 31.15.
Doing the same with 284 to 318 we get 32.53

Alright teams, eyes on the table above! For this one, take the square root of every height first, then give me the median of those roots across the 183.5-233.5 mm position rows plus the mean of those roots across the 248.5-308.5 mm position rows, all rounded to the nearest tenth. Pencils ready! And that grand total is 11.0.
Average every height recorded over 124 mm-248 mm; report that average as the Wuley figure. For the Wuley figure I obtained 32.3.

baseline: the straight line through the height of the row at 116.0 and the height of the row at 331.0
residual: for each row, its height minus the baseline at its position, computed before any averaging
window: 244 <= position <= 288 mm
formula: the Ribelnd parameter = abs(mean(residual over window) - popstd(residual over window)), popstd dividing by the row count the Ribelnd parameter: 11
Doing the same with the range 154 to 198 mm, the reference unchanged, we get 2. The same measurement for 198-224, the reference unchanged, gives 1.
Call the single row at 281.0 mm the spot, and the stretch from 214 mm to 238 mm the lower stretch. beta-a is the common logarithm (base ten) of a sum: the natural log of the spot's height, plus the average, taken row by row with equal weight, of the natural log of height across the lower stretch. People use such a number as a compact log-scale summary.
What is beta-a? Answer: 0.840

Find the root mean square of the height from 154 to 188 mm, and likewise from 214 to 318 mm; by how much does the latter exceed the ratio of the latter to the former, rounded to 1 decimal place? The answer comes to 28.3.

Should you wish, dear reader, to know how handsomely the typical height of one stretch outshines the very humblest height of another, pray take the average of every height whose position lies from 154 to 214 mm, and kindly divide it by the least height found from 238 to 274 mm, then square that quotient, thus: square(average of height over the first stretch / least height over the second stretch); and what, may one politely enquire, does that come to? 6.0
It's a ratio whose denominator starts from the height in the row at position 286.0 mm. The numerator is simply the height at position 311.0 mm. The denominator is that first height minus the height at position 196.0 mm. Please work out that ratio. 66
